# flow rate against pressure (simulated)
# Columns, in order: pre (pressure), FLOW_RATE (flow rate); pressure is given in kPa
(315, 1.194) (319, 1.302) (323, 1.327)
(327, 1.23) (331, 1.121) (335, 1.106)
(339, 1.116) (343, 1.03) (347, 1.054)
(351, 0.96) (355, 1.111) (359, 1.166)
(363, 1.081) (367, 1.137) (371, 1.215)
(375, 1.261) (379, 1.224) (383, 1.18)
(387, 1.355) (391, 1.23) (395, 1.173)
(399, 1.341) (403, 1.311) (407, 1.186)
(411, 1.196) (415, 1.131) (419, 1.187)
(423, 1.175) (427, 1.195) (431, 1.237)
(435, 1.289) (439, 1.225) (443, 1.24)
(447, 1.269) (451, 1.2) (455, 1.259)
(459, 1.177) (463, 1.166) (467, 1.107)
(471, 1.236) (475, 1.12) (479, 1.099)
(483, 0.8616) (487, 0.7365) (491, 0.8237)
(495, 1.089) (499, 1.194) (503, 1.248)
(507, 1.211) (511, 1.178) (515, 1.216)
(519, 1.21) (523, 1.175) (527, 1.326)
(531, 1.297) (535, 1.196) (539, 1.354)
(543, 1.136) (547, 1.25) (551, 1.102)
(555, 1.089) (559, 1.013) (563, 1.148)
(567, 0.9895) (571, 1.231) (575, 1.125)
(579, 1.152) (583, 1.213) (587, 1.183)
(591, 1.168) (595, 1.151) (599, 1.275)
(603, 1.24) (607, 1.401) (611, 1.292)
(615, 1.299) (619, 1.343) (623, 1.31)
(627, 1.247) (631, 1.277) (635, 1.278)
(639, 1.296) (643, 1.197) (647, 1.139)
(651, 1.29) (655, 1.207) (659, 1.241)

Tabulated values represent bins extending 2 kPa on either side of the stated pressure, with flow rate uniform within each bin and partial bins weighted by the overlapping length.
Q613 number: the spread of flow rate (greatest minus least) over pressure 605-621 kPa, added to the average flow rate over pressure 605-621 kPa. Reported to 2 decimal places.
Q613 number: 1.44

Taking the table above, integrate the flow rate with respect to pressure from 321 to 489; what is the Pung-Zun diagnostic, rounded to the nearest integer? 196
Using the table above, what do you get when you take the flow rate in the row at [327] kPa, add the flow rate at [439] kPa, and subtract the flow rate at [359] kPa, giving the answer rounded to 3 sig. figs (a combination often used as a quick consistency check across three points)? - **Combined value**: 1.29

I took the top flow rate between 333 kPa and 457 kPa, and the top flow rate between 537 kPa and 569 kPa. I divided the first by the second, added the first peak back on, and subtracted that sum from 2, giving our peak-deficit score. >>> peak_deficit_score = -0.36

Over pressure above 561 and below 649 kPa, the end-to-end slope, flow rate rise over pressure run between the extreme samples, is -0.0001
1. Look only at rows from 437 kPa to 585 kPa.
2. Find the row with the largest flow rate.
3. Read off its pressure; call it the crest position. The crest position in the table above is 539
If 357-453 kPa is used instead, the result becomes 387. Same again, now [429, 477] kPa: 435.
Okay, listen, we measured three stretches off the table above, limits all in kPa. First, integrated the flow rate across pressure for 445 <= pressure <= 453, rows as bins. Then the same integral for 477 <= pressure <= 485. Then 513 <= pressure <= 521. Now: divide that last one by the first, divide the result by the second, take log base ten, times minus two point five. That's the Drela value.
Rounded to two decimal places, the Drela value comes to 2.26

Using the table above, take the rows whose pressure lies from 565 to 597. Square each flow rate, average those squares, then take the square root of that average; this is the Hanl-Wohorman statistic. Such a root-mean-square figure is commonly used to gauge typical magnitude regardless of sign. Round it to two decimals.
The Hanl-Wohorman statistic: 1.15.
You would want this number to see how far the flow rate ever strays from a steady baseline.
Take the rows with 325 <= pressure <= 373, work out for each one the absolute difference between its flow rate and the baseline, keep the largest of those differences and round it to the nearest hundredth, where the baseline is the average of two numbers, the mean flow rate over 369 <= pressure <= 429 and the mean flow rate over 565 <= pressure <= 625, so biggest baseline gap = 0.26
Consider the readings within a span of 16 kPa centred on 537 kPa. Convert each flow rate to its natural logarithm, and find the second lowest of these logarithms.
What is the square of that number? 0.032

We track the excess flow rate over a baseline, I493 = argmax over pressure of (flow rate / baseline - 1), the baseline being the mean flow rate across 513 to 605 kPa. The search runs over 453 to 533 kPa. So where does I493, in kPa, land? 527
